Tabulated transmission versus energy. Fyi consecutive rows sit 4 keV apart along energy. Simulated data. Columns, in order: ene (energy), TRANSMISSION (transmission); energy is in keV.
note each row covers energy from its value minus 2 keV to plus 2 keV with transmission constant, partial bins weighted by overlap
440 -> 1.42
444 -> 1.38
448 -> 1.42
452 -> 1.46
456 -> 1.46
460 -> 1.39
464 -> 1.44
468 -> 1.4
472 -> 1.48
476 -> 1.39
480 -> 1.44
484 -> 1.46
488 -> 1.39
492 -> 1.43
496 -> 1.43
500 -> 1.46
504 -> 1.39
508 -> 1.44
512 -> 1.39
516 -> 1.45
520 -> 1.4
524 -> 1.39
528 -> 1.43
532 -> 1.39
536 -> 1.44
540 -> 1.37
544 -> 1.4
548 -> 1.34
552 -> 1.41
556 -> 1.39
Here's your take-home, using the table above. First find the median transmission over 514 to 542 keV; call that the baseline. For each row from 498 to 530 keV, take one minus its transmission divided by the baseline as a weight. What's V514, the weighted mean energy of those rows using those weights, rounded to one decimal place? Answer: 510.4 keV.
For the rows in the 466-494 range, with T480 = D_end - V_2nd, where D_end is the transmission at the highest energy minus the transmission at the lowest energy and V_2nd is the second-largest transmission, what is -1.43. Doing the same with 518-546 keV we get -1.43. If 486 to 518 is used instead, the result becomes -1.39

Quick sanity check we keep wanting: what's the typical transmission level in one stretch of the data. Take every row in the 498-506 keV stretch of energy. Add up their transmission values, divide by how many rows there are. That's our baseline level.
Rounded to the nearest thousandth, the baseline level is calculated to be 1.425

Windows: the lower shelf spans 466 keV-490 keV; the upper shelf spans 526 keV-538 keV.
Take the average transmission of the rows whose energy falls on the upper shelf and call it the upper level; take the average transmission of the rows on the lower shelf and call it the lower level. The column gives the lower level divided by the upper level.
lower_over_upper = 1.00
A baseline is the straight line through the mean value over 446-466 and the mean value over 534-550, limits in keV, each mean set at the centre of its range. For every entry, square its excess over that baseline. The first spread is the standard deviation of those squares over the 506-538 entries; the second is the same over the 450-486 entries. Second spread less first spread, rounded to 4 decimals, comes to -0.0001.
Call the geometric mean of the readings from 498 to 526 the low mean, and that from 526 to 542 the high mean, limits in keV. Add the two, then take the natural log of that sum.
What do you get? 1.04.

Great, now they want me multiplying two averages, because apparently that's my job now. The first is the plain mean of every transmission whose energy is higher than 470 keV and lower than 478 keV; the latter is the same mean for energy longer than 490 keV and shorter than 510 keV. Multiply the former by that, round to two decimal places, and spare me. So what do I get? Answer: 2.05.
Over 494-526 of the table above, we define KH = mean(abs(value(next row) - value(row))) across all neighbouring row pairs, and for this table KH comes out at 0.046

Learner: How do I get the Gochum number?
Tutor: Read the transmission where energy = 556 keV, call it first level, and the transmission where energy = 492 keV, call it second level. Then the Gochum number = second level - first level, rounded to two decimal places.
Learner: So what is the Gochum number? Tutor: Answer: 0.04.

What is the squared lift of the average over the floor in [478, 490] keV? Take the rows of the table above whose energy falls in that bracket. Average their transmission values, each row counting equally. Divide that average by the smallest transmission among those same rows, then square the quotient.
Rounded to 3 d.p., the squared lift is 1.058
